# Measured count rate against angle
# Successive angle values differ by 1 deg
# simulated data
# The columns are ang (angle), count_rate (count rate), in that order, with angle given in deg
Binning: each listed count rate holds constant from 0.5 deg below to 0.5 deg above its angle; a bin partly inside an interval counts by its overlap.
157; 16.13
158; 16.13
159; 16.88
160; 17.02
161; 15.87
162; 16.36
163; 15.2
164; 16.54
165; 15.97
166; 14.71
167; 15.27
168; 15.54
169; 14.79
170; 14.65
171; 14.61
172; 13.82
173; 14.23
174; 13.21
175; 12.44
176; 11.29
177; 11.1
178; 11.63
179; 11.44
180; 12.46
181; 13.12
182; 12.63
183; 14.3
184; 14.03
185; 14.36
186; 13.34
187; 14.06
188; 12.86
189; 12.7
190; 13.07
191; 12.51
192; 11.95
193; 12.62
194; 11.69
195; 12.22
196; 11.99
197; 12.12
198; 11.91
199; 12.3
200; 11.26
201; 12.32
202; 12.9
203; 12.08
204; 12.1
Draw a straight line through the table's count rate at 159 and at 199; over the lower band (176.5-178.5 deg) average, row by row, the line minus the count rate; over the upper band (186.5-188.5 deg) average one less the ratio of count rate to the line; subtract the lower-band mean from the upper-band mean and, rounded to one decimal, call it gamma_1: -3.4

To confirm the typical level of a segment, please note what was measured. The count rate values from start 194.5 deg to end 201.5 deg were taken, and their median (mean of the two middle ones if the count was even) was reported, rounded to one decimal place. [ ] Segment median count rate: 12.1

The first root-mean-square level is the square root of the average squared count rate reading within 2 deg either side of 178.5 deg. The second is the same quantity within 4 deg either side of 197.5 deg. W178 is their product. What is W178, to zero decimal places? 140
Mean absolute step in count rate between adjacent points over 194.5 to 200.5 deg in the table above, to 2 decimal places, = 0.40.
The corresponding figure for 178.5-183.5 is 0.96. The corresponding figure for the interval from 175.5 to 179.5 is 0.30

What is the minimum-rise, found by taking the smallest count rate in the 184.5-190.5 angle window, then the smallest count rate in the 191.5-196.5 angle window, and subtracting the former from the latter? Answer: -1.0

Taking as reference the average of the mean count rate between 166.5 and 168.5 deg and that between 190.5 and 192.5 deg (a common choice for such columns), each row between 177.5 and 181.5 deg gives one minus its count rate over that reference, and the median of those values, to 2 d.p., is 0.13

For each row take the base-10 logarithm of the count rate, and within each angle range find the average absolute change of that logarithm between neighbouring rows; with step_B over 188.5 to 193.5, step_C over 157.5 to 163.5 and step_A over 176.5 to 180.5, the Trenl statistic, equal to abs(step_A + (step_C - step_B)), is 0.0225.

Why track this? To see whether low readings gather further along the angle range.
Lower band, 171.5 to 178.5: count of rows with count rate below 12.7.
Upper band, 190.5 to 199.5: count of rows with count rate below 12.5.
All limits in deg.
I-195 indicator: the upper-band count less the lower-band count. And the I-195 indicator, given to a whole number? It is 3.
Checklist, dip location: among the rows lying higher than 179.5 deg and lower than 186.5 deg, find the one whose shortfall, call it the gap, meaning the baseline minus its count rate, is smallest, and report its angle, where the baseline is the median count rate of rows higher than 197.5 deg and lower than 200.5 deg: 185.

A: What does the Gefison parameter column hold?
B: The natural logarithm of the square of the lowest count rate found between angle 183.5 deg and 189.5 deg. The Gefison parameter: 5.08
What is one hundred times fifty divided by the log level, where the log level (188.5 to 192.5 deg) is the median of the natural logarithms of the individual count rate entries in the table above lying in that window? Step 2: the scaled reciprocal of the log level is 1973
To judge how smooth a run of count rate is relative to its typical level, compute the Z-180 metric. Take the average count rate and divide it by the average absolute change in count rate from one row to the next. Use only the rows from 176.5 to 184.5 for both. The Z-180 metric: 18.2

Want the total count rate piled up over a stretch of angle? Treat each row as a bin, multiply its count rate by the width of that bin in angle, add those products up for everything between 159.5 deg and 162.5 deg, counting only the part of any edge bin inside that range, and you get 49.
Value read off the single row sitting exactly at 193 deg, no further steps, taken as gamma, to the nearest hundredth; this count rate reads 12.62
